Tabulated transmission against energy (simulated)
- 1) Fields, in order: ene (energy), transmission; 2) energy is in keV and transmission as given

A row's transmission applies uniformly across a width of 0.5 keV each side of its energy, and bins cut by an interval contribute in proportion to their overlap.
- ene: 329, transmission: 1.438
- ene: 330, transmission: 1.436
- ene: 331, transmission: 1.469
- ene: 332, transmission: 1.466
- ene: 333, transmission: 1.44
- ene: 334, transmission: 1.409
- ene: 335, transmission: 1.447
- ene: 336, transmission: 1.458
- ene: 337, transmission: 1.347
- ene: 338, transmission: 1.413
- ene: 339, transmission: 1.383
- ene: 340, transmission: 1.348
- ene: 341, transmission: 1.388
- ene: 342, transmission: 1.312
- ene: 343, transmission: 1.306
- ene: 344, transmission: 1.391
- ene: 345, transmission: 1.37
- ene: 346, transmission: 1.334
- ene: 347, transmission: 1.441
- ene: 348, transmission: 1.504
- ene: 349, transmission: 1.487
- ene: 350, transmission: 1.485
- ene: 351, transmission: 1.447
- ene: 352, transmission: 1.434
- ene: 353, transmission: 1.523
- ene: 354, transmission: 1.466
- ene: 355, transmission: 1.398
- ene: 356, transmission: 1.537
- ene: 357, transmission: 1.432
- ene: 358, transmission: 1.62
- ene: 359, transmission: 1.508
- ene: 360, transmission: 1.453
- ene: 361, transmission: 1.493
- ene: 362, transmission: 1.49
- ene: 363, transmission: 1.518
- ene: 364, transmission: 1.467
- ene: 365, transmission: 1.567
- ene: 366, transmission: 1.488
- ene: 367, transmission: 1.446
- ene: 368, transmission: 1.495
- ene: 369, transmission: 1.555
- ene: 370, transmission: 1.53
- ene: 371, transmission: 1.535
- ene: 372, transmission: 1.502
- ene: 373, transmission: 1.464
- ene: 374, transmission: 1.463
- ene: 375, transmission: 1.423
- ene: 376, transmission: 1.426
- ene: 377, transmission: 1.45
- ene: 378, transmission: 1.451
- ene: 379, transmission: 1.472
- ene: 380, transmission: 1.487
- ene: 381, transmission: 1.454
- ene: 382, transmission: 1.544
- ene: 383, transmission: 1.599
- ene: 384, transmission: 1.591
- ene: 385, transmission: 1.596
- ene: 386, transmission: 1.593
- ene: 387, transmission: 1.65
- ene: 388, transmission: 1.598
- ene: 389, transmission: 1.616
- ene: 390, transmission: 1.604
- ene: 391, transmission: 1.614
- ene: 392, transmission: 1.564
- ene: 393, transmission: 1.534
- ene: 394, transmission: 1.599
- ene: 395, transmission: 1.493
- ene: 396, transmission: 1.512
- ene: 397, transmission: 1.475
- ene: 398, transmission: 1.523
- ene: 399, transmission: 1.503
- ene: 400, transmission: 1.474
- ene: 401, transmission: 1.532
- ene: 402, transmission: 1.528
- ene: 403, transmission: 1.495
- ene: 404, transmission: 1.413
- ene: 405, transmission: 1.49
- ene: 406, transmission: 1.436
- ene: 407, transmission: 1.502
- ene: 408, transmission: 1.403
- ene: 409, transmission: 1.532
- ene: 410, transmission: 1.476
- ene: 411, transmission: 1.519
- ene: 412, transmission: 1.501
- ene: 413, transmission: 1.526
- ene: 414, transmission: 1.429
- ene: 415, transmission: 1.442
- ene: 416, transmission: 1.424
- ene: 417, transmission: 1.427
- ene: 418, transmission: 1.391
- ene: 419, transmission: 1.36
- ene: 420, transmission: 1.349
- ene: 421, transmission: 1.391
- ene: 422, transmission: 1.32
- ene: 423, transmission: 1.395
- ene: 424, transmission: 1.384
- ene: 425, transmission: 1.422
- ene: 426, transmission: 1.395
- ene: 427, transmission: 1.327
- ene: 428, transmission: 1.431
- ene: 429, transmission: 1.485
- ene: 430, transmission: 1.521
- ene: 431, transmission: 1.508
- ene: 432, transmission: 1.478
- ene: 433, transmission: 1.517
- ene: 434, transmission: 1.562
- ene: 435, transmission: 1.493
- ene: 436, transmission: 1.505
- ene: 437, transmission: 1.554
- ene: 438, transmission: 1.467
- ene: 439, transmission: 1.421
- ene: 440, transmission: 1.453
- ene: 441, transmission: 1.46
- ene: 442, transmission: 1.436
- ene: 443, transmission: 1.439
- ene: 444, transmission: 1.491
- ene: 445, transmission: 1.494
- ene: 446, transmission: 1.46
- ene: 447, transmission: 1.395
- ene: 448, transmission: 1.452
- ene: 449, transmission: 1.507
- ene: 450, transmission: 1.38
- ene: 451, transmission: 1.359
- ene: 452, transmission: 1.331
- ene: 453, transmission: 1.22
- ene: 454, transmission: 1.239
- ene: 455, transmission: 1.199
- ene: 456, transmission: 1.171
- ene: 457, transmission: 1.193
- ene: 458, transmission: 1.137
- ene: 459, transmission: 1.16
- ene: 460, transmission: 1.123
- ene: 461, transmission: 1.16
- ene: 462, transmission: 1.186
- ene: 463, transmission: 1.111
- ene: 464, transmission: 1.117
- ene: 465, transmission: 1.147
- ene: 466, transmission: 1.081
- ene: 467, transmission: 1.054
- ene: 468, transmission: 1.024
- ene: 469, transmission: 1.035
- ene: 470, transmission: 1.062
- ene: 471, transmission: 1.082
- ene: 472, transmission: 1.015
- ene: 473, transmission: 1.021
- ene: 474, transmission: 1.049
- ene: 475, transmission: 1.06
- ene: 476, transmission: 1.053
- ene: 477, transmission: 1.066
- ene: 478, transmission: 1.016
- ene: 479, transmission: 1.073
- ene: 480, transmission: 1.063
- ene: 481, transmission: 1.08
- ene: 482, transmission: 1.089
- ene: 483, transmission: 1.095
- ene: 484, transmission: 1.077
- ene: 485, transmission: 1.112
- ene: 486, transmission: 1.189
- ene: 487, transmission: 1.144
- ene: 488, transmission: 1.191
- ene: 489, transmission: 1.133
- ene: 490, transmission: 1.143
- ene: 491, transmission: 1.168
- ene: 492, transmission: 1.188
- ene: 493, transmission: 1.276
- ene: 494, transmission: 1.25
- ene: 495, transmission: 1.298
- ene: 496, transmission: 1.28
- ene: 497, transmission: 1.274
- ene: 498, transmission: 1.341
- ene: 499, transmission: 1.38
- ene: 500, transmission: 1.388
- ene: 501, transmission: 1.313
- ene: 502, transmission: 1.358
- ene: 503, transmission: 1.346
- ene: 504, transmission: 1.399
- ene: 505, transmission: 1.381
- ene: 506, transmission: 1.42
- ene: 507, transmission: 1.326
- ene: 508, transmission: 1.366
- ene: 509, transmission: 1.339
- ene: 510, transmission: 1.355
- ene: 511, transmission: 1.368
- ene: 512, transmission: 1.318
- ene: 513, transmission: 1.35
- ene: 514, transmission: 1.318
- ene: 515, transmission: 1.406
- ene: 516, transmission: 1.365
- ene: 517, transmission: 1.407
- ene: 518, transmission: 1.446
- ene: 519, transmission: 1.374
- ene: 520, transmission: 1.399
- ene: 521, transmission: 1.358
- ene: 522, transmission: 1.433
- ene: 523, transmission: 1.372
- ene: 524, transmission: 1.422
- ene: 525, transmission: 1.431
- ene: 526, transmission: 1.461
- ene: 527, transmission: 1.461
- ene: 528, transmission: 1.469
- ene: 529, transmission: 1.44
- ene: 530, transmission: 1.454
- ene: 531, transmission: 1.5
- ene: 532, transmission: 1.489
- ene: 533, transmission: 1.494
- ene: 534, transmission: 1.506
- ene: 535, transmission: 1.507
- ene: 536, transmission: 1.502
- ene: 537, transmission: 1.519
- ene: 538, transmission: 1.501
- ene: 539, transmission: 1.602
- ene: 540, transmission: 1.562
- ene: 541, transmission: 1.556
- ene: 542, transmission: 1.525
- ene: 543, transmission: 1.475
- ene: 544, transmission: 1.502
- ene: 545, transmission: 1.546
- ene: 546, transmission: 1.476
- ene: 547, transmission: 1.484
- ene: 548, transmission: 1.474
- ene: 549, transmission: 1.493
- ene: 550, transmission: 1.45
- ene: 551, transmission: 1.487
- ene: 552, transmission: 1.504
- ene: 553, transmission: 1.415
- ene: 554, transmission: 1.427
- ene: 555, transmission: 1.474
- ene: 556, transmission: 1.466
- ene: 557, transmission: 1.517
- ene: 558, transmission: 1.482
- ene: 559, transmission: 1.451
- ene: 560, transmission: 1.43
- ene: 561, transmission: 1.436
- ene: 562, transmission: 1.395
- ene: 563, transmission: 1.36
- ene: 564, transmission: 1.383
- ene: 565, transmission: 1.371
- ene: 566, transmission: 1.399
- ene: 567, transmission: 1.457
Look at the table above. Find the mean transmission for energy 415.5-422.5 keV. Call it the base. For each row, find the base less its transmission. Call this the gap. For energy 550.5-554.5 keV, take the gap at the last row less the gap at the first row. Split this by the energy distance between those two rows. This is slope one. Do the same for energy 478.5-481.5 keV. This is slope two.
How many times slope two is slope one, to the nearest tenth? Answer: -5.7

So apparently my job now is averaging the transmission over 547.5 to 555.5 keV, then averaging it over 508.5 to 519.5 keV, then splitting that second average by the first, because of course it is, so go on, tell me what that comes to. 0.93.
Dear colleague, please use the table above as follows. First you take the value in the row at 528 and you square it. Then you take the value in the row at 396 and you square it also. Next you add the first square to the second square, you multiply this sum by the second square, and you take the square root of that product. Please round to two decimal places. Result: 3.19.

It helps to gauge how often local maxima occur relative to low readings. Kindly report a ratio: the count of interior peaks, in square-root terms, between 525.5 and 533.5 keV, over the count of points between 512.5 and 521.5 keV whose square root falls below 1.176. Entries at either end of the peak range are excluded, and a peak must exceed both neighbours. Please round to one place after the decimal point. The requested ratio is 0.4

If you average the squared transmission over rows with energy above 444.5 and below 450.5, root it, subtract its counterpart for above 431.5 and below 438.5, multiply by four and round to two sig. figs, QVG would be -0.25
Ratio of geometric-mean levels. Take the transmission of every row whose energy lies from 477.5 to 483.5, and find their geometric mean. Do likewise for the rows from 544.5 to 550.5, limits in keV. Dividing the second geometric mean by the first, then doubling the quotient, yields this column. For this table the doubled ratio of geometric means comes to 2.78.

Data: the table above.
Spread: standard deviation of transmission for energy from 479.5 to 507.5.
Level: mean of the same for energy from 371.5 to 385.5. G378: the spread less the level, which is -1.38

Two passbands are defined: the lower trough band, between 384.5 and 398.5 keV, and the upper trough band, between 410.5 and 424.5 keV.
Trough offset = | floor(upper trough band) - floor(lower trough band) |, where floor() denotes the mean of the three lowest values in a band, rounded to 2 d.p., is 0.15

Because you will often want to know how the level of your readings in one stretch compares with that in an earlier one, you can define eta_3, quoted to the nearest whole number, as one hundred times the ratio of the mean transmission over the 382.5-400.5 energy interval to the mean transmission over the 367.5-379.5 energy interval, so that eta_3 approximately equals 106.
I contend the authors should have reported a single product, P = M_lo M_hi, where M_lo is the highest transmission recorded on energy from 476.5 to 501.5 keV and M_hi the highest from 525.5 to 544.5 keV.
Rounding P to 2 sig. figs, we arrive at 2.2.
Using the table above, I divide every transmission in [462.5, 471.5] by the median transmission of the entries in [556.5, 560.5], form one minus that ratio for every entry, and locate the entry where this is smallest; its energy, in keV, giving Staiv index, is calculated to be 465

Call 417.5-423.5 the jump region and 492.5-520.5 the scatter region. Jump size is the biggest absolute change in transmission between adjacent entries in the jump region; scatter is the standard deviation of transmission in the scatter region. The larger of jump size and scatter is 0.075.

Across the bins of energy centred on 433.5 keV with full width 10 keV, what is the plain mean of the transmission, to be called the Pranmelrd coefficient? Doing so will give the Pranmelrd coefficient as 1.51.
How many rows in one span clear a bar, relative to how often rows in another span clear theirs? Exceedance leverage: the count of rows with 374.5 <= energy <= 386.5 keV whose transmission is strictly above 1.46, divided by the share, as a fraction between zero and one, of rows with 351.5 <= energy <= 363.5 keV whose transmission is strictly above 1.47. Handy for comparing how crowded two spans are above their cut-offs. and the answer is 12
